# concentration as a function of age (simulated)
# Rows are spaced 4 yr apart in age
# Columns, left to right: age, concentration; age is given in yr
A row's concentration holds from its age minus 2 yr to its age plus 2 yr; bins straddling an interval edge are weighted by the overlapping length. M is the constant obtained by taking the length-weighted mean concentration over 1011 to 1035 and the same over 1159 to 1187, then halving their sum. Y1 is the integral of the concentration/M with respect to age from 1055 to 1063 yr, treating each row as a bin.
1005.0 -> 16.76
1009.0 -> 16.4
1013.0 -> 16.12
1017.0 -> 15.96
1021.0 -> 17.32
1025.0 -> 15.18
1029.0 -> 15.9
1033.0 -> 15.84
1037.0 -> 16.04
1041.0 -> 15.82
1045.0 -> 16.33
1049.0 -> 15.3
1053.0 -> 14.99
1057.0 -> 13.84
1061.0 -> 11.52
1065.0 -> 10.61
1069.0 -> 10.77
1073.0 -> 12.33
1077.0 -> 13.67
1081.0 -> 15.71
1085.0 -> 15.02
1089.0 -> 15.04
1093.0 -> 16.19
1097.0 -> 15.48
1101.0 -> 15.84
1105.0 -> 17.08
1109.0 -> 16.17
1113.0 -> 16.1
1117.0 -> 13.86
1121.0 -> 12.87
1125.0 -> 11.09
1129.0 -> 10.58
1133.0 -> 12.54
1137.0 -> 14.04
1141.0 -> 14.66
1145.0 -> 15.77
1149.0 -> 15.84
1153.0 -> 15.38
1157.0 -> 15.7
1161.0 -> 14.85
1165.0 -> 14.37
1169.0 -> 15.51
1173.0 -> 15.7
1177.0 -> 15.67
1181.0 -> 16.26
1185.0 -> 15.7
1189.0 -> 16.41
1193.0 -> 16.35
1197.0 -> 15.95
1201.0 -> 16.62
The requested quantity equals 6 yr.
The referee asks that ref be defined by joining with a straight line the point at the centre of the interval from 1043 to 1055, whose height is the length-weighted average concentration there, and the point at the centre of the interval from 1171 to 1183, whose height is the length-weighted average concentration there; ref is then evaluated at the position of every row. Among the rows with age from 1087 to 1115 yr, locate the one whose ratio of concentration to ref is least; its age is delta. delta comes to 1089.0 yr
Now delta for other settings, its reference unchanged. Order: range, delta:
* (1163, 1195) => 1165.0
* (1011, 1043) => 1025.0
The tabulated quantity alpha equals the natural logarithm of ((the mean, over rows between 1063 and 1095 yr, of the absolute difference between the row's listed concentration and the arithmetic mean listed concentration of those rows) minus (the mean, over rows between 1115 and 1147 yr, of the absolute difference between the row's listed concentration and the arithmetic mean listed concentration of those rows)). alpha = -0.9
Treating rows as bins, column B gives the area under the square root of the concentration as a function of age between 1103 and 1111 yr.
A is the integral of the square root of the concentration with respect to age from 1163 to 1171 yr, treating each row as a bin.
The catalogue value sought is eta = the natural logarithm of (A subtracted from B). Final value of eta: 0.5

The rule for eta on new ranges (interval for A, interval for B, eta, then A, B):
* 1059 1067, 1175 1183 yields 1.7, 26.6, 32.0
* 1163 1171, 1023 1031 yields -0.5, 30.9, 31.5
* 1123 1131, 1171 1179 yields 1.7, 26.3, 31.7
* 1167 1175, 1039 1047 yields -0.8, 31.6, 32.1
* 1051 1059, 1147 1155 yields 0.2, 30.4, 31.6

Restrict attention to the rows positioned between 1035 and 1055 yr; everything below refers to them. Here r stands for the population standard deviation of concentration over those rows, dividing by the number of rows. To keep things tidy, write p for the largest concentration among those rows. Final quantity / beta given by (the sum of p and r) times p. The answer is 275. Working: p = 16.33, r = 0.49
